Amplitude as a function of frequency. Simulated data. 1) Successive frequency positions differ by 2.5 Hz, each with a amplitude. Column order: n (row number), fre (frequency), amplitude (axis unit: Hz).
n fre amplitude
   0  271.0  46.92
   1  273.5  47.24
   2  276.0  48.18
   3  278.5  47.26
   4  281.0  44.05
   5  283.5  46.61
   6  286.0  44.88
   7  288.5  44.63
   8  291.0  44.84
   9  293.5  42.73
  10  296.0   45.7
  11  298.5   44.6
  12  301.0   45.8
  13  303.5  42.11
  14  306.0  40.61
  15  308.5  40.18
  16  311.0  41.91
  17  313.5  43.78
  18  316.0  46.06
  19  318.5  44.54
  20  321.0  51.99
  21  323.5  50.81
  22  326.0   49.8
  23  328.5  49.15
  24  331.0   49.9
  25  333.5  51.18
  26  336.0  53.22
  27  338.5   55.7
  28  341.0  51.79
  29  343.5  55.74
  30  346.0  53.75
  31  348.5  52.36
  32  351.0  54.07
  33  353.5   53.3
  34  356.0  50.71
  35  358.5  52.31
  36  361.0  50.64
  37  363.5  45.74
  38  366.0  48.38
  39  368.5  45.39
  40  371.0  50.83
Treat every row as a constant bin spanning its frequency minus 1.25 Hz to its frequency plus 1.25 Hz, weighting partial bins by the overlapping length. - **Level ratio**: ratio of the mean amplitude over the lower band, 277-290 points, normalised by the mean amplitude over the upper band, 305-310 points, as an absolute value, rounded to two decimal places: 1.13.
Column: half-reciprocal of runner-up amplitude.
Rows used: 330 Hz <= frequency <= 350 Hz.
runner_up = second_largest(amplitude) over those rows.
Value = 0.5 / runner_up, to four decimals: 0.0090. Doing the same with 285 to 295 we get 0.0112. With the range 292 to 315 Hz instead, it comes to 0.0109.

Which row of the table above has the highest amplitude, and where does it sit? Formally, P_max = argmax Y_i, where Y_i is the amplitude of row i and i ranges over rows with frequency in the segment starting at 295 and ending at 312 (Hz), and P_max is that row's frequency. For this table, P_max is 301.0 Hz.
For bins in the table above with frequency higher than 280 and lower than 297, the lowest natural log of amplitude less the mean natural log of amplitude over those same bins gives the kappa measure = -0.046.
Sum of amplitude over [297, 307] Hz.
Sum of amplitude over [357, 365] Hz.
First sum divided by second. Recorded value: 1.2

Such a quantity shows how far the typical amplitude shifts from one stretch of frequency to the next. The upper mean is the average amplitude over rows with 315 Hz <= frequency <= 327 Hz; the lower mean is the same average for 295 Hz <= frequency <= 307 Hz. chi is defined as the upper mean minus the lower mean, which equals 5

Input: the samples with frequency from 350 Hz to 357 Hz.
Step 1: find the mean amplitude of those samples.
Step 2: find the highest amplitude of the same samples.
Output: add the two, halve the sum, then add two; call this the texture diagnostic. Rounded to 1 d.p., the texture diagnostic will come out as 55.4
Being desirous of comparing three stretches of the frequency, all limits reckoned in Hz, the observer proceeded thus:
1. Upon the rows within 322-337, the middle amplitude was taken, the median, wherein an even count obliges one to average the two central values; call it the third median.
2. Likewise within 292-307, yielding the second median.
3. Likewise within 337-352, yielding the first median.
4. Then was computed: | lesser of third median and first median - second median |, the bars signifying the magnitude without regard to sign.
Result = 6.7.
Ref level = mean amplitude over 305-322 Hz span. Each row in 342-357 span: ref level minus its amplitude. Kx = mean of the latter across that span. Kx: -9.2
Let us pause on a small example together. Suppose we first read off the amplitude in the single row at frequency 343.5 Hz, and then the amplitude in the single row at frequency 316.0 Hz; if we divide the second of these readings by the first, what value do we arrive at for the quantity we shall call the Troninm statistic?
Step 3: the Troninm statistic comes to 0.83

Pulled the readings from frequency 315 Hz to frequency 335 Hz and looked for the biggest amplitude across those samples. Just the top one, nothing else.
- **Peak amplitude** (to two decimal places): 51.99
